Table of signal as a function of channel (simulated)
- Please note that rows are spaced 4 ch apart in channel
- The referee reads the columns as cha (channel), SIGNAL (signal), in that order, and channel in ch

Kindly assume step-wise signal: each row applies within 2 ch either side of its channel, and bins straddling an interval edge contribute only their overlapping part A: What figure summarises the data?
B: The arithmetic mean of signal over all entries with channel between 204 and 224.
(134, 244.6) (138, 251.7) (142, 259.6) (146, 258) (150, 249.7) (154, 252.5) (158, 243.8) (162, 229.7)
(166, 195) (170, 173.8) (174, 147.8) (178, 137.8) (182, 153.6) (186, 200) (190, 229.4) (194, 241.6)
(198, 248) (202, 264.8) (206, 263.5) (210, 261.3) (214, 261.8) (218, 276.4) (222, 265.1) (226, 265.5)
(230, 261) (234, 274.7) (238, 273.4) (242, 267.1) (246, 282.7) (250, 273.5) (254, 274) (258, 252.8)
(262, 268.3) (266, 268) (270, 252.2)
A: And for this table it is 266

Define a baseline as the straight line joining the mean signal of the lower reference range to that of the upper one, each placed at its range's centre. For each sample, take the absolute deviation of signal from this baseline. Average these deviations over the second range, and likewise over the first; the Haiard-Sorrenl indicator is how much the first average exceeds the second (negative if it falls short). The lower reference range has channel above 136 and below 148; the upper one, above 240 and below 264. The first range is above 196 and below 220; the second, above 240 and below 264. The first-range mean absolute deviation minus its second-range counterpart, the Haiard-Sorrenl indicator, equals -1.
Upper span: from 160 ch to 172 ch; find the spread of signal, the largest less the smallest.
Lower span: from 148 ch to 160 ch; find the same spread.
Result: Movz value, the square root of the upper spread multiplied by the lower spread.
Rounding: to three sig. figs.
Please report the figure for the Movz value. 22.1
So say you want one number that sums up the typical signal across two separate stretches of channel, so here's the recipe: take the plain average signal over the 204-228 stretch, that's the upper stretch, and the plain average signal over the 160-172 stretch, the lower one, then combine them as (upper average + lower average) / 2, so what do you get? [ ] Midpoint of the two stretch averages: 233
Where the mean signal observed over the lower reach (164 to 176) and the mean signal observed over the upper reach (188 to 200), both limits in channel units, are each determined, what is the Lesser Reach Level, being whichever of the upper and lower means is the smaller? 172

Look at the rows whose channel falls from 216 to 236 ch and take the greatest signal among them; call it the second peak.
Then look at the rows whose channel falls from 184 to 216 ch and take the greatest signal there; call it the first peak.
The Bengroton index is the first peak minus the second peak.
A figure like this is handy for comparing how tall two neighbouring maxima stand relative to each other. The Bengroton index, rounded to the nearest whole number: -12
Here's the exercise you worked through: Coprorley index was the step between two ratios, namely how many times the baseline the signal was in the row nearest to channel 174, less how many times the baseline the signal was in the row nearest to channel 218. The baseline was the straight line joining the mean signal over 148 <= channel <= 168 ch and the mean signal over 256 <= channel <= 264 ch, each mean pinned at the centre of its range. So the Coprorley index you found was -0.49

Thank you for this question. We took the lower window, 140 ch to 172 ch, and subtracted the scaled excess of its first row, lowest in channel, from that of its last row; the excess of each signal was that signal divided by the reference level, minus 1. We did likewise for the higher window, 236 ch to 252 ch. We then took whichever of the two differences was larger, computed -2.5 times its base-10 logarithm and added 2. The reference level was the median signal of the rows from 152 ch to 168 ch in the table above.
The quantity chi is 10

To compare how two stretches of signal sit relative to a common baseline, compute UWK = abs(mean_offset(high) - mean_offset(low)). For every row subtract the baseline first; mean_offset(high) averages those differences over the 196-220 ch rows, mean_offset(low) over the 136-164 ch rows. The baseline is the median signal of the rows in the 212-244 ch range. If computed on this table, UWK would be 13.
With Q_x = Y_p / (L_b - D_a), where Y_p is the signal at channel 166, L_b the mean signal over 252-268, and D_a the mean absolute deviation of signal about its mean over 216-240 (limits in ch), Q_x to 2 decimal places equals 0.75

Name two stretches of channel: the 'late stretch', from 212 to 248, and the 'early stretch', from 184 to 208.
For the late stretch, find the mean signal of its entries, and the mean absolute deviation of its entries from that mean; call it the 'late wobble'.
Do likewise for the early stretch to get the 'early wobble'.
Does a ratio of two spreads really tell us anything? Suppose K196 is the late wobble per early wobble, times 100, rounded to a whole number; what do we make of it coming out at 35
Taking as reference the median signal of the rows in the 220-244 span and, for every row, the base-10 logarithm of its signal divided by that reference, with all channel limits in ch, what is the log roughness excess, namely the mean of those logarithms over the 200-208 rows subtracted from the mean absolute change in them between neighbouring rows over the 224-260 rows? 0.02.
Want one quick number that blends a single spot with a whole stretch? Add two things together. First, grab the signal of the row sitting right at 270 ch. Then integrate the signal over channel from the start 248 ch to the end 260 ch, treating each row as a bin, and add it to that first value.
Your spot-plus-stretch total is 3453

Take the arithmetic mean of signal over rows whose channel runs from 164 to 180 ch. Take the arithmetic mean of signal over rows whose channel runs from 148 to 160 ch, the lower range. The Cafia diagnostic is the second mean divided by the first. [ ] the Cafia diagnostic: 1.52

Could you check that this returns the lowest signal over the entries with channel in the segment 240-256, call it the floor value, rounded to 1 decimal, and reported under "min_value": 267.1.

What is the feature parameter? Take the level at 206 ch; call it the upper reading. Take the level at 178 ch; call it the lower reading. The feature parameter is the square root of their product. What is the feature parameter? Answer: 191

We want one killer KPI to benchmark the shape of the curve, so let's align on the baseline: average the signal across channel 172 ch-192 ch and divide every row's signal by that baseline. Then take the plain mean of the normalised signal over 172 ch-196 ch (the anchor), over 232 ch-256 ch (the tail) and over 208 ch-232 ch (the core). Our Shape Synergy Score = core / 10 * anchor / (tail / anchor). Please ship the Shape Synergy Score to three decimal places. 0.110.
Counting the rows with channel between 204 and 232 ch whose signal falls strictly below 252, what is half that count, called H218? 0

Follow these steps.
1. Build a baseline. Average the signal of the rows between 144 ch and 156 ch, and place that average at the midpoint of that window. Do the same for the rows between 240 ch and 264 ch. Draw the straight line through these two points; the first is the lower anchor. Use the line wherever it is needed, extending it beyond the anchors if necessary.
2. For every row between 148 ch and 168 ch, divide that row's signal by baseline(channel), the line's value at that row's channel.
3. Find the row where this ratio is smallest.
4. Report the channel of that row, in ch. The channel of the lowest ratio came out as 166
